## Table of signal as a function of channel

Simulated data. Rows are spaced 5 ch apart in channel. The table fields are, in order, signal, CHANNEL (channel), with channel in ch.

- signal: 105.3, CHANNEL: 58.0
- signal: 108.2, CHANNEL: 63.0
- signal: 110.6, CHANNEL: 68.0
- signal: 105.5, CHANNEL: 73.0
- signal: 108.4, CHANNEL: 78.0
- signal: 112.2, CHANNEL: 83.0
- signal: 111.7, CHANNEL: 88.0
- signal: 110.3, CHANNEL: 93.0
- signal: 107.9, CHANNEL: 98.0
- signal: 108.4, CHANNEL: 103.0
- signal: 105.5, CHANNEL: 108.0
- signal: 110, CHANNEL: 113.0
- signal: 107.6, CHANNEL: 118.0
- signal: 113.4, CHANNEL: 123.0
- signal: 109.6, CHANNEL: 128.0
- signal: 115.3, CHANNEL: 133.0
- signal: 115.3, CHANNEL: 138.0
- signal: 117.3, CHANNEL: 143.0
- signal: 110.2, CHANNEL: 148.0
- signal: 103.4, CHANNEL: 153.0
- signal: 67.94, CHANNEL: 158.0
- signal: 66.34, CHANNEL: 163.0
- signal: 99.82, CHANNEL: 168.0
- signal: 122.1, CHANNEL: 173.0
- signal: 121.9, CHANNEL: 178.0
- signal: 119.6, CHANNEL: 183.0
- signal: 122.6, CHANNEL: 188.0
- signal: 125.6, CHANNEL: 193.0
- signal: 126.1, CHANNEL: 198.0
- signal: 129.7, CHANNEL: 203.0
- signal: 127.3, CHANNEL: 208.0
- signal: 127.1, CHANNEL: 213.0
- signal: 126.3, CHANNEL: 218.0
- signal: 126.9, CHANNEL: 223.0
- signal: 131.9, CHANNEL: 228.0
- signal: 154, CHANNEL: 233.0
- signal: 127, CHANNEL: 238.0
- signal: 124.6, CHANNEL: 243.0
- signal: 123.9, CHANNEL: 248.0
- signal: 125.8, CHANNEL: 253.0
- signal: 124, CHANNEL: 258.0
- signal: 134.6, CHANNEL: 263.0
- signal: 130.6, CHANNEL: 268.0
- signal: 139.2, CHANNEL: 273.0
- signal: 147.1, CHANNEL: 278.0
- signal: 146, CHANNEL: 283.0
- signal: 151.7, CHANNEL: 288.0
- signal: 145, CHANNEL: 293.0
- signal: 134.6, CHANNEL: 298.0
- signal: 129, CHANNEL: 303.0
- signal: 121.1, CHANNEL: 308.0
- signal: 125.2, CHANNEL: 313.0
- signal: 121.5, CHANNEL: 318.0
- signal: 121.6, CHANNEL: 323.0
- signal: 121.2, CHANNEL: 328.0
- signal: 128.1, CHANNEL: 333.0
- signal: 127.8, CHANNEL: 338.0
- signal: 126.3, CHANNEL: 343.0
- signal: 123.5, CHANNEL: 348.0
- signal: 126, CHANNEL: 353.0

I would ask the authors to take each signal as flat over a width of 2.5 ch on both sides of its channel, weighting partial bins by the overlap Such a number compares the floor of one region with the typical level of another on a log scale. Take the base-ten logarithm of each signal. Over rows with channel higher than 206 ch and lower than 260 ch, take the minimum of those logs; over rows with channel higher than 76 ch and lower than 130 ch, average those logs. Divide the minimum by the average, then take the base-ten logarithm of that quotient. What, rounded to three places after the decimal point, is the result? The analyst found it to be 0.011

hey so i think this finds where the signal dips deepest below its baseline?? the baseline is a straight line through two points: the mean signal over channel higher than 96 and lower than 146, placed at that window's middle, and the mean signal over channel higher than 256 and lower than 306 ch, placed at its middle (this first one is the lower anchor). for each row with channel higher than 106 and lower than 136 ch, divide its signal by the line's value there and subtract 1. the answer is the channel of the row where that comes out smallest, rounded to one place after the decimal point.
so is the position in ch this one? 108.0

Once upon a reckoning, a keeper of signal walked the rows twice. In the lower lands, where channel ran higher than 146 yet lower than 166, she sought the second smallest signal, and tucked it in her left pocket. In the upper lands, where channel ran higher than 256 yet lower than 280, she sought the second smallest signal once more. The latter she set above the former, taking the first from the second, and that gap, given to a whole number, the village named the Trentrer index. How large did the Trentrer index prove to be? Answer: 63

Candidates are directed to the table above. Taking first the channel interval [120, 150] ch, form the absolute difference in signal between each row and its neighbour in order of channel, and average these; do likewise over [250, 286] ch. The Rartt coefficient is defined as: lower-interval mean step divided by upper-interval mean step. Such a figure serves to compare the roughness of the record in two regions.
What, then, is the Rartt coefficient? 0.66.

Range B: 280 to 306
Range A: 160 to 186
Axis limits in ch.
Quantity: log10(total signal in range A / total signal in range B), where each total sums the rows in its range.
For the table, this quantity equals -0.12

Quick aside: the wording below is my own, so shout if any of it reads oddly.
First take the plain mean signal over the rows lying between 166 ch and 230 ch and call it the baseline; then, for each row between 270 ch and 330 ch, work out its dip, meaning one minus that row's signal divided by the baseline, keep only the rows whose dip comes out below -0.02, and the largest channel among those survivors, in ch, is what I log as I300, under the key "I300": 303.0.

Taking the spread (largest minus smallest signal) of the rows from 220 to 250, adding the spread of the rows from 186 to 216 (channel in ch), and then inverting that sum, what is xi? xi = 0.027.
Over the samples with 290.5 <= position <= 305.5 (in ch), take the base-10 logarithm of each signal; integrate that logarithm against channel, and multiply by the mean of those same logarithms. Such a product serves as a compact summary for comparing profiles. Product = 68.3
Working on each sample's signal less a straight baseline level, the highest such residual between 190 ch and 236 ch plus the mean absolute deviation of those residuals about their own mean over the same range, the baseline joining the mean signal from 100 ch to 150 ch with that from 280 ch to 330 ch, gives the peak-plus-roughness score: 35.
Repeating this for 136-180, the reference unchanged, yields 22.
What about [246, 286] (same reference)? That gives 25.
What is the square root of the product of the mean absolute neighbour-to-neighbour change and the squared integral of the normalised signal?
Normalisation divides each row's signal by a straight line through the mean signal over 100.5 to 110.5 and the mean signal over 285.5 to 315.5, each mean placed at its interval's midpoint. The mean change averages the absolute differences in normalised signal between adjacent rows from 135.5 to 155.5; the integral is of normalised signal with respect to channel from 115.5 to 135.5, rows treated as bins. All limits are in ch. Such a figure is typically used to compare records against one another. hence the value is 4.5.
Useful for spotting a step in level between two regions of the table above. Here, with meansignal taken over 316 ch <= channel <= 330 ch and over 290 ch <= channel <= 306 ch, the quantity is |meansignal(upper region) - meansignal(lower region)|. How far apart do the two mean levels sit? 15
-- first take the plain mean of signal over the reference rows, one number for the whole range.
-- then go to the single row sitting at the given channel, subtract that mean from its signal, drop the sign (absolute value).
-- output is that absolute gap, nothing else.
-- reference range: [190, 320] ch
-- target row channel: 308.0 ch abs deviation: 11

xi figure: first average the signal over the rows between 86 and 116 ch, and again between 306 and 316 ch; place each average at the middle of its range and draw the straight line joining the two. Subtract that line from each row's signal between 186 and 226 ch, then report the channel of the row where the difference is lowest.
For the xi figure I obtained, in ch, 188.0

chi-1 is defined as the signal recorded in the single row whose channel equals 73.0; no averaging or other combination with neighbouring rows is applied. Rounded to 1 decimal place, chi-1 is 105.5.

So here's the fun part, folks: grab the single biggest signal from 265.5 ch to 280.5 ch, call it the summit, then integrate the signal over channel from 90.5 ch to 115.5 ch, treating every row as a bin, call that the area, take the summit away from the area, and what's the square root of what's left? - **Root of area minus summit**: 51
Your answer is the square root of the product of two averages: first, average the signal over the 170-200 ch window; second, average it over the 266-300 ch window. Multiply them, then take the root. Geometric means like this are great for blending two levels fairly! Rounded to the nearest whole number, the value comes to 132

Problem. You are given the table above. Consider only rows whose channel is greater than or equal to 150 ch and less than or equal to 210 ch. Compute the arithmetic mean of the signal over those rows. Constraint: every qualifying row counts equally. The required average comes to 111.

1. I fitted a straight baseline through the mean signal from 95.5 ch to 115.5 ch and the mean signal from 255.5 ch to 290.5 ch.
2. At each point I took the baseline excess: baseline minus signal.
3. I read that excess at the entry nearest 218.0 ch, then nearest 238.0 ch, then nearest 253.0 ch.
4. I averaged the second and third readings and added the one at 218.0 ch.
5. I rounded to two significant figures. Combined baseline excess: 10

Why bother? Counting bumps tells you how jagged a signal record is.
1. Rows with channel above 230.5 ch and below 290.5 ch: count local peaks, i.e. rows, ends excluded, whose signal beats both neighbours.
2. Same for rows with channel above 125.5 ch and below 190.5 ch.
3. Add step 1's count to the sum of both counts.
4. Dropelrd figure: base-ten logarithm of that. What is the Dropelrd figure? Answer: 0.90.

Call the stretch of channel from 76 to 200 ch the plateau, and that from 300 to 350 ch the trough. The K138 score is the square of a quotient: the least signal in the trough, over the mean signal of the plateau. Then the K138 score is 1.22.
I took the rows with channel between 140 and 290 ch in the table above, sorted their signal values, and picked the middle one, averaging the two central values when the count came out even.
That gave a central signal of 126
